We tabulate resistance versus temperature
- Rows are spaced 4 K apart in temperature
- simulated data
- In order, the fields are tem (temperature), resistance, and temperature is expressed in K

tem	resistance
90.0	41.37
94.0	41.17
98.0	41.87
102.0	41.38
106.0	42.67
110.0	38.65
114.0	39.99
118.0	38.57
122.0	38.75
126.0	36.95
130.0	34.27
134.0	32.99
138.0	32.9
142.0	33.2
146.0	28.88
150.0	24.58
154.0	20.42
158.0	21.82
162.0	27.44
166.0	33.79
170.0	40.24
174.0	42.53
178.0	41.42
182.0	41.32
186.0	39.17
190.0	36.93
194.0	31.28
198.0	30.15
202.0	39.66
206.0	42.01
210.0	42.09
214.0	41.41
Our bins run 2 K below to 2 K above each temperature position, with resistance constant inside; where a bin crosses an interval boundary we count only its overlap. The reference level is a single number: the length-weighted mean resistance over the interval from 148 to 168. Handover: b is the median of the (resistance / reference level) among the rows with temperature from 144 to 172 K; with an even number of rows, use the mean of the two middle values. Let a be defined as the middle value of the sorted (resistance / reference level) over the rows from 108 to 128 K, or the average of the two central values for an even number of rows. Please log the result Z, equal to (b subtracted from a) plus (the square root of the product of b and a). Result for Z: 1.7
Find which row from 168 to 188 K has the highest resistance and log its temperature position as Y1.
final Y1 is 174.0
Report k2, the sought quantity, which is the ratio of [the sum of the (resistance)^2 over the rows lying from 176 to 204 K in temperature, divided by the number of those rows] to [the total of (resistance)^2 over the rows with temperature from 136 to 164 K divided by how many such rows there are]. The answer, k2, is 1.9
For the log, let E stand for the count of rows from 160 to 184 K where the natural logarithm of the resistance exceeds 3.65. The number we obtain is 4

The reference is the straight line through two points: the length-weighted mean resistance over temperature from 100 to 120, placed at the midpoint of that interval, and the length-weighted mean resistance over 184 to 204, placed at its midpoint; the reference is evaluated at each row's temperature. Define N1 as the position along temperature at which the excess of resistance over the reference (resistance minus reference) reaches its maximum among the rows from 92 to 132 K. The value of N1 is 106.0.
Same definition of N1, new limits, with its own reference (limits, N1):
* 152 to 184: 174.0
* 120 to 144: 122.0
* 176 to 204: 182.0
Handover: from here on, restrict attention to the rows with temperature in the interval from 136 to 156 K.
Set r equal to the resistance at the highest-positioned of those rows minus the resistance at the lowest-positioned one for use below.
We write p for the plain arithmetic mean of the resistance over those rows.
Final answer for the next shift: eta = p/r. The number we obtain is -2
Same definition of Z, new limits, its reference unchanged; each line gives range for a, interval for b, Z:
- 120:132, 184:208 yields 1.4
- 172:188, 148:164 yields 1.9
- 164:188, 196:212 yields 1.6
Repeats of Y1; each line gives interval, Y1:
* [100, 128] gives 106.0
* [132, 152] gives 142.0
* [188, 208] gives 206.0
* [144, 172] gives 170.0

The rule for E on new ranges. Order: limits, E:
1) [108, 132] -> 4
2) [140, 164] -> 0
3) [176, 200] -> 3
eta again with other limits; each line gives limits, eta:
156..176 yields 2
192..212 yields 3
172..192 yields -7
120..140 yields -6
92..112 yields -16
